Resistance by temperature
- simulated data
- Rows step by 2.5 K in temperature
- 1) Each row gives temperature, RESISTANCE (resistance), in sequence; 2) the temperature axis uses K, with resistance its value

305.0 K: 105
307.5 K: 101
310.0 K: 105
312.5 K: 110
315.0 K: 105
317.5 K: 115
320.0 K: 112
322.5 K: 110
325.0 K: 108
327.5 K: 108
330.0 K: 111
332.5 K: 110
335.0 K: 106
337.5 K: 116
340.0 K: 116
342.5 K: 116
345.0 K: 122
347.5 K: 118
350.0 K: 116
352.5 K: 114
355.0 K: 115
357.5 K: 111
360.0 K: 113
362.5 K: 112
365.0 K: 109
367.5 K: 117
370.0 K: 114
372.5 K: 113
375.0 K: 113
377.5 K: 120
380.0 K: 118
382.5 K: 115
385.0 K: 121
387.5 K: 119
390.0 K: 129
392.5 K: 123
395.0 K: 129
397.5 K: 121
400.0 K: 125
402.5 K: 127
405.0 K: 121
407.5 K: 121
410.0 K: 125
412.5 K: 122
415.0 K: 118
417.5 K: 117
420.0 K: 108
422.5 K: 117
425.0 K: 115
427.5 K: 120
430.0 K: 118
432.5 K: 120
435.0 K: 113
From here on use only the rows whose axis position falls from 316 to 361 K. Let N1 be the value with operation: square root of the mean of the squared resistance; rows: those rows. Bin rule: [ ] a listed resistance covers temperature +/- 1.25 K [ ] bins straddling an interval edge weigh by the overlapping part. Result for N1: 113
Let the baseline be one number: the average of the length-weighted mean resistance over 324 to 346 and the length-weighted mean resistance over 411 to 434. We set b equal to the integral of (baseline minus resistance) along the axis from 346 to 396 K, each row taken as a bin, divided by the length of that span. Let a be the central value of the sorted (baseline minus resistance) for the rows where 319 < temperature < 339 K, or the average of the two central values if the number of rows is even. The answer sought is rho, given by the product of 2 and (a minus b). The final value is 14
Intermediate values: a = 4.9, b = -2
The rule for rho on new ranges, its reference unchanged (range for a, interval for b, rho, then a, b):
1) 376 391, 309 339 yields -19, -4.6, 5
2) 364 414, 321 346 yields -18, -6.1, 3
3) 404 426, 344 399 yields -1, -3.1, -2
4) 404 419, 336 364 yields -12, -6.1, 0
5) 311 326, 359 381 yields 9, 4.9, 1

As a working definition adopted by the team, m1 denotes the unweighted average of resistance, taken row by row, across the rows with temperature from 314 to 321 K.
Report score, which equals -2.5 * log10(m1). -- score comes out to -5.11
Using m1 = 110.7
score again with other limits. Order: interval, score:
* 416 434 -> -5.17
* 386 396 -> -5.24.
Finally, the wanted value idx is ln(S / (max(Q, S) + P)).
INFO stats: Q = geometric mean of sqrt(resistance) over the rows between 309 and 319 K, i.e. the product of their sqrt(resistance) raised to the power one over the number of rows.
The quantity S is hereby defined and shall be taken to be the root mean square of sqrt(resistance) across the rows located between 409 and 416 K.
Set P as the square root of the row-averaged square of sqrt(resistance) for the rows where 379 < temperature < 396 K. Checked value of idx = -0.694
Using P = 11.0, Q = 10.4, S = 11.0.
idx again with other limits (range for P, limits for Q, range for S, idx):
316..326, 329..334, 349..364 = -0.688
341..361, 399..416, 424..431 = -0.699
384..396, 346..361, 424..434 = -0.705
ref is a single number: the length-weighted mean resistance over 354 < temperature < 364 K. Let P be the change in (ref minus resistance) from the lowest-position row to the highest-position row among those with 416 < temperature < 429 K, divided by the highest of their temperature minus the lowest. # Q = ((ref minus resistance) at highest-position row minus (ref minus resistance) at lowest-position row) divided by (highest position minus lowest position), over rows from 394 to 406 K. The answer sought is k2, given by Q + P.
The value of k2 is 0.5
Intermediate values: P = -0.30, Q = 0.8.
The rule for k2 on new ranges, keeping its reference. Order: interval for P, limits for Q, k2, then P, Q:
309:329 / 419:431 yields -1.2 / -0.17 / -1.0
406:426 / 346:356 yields 0.7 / 0.34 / 0.4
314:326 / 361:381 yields -0.6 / -0.30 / -0.3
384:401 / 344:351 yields 0.9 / -0.27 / 1.2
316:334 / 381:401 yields -0.2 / 0.33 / -0.6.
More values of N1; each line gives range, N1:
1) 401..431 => 119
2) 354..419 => 119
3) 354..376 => 113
